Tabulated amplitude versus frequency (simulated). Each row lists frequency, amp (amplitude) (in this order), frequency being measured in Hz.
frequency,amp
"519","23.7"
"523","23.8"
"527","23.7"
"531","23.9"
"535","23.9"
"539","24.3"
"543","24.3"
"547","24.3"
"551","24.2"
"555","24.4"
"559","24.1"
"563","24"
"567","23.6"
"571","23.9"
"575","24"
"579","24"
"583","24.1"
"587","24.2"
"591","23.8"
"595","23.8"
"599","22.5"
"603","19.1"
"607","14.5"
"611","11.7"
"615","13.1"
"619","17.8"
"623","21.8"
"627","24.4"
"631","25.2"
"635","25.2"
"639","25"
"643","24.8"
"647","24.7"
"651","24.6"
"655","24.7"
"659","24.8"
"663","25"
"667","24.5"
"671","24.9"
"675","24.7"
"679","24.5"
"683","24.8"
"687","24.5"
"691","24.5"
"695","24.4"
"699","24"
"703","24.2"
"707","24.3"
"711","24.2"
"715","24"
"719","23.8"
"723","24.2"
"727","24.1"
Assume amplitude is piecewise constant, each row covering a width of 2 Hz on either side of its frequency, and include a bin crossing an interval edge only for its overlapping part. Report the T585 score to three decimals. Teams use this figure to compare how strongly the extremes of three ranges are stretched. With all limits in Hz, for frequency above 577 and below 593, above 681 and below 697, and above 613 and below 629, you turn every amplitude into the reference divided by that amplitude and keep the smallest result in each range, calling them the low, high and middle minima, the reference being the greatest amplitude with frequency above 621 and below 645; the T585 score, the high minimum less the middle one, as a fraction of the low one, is -0.016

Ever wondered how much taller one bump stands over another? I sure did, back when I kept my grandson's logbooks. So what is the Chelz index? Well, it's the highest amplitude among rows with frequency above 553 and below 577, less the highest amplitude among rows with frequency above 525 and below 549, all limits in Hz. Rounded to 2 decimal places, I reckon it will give 0.10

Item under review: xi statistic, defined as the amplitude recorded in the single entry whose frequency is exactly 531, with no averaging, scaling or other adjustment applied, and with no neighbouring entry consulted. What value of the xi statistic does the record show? 23.9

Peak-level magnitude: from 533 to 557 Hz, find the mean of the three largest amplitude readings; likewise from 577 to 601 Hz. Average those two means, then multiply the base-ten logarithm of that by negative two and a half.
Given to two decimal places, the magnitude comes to -3.46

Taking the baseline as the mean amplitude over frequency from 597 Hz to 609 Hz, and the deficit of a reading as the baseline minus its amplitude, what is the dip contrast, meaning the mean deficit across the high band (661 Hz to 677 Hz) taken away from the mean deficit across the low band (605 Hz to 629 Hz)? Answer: 7.6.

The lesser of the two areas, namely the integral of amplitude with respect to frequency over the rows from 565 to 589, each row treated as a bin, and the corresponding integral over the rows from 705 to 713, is 194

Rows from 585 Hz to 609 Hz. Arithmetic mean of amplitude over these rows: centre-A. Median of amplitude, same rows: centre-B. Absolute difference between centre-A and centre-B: 1.83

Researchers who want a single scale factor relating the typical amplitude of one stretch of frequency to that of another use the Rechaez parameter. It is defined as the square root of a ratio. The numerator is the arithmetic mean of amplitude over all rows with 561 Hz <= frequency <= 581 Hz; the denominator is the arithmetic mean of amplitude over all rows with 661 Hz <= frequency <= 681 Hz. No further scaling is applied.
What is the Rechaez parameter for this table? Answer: 0.98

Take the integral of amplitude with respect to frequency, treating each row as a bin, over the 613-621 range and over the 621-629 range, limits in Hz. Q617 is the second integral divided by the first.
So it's 1.5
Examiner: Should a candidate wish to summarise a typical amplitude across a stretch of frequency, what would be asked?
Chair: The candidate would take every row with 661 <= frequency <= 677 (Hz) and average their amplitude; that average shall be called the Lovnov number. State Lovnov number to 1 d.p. 24.8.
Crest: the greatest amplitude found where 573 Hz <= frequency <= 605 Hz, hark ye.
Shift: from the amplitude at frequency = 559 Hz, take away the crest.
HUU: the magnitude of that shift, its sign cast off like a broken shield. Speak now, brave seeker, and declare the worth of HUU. 0.10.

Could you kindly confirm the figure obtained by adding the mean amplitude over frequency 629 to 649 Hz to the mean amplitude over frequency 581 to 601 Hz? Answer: 48.7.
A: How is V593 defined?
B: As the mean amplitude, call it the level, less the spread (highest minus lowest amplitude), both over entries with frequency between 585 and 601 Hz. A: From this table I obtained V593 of 21.9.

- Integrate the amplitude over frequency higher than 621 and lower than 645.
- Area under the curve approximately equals 586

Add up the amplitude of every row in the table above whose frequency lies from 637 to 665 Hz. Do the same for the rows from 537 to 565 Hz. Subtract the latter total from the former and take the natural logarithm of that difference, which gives 1.4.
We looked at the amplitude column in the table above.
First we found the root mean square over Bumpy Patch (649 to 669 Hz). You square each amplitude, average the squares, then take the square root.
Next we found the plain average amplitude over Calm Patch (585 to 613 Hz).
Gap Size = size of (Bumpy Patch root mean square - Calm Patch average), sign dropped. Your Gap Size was 5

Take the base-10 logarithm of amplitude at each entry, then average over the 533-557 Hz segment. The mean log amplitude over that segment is 1.38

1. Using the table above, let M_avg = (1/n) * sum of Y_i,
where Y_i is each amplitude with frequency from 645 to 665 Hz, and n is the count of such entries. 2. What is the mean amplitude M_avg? 24.8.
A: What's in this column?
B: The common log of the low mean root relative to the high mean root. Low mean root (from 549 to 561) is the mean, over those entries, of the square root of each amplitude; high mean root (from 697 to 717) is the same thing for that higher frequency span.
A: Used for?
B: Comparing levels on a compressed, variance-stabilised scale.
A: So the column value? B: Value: 0.00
